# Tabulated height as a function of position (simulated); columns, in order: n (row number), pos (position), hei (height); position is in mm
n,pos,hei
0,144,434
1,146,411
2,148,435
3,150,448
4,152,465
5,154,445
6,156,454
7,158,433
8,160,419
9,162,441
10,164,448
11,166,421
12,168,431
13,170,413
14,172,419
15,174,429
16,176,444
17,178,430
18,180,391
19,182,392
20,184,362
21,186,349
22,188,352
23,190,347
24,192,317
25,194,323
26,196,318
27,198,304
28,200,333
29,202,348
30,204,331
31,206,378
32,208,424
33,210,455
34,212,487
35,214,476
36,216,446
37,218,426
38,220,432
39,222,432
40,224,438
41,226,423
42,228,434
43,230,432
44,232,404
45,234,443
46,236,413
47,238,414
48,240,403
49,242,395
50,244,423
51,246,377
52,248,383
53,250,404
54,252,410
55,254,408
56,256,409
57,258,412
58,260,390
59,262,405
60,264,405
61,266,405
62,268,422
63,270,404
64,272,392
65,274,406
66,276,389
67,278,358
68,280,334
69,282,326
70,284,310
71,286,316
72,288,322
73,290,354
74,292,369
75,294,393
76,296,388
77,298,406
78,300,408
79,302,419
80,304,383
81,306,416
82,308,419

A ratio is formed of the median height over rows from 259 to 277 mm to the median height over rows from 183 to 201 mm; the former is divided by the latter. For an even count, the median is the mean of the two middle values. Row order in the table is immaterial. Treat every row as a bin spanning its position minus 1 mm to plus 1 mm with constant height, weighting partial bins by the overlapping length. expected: 1.22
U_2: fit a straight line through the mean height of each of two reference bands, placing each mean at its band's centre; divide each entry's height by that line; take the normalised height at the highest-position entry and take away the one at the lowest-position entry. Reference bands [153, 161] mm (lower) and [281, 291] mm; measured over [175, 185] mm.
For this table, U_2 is -0.18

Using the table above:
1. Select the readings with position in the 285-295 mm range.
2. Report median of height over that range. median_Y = 354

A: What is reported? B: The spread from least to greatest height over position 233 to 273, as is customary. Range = 66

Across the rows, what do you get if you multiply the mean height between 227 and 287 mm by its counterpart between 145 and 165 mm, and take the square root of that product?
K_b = 416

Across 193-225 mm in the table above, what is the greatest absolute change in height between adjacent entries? 47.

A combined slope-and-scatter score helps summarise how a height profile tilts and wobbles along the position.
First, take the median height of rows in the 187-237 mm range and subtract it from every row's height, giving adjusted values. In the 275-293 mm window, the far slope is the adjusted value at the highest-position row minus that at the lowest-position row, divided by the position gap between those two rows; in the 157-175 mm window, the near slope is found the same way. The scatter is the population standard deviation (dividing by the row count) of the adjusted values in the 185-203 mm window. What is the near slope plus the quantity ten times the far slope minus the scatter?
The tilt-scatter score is -29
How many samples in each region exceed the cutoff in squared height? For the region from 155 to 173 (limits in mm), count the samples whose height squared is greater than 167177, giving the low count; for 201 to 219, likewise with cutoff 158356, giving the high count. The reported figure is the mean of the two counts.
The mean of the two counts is 7.5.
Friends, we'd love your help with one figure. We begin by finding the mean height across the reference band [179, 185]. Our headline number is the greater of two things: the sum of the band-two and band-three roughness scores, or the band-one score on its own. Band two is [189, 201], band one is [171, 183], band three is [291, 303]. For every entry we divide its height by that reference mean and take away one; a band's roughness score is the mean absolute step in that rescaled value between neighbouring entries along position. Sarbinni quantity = 0.075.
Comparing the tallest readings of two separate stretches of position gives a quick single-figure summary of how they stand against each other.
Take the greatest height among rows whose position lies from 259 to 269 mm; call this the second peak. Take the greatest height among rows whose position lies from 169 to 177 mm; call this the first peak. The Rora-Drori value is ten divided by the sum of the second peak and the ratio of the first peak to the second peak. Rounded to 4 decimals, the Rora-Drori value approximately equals 0.0236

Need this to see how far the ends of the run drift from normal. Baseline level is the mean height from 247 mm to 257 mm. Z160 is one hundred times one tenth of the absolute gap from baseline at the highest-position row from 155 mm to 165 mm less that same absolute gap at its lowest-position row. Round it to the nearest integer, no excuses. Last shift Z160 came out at -60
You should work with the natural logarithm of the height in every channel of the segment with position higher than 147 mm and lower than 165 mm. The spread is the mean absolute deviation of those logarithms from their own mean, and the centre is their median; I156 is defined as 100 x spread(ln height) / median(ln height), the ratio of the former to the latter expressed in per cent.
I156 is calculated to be 0.37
